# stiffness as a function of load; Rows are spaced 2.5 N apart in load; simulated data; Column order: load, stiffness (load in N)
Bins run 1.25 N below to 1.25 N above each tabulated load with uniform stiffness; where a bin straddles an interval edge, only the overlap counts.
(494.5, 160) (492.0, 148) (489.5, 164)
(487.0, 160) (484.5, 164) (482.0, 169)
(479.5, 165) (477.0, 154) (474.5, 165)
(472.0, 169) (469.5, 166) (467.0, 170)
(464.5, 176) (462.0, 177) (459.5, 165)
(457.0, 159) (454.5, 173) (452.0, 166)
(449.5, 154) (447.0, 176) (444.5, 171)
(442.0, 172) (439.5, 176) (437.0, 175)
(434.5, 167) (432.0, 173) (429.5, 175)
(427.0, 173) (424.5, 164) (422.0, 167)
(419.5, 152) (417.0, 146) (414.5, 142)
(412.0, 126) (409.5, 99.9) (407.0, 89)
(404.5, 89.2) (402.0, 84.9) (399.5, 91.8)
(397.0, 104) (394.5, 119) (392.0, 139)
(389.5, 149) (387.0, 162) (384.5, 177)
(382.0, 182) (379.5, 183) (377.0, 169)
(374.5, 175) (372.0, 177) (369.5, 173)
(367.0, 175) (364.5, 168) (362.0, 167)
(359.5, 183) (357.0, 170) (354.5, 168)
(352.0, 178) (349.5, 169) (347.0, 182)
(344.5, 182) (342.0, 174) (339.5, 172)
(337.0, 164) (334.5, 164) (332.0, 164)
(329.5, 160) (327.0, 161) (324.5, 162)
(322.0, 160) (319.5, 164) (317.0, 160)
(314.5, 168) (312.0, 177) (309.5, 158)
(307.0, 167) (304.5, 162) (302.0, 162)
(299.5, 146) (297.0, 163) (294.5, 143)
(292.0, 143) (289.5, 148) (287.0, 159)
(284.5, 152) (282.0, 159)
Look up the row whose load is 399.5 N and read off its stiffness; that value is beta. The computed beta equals 91.8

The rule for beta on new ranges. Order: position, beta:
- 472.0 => 169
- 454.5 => 173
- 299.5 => 146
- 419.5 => 152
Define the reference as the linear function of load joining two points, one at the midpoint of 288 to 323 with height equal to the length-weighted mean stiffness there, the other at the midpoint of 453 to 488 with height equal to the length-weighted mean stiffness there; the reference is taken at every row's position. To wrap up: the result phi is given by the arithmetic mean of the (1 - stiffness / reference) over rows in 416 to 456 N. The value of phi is -0.02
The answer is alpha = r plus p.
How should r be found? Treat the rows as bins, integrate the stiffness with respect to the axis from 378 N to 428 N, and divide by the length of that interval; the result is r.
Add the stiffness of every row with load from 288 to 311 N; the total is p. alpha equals 1529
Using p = 1392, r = 137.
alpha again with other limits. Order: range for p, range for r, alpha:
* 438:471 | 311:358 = 2369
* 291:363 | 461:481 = 4961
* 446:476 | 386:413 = 2129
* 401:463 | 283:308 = 3966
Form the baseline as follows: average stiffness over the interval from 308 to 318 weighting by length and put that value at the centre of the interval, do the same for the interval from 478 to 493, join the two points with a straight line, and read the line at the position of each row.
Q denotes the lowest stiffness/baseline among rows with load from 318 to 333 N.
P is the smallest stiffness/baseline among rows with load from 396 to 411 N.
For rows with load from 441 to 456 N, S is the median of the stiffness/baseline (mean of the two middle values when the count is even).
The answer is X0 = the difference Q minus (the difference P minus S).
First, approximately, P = 0.52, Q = 0.97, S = 1.05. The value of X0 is 1.50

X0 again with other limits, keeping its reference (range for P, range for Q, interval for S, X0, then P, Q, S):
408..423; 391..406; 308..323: 0.89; 0.61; 0.52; 0.98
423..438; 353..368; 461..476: 1.05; 1.00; 1.01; 1.05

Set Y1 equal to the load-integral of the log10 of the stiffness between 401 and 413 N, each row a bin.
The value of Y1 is 23.8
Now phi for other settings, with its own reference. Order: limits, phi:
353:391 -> -0.06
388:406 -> 0.32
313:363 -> -0.05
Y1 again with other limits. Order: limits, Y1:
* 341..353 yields 27.0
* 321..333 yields 26.5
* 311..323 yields 26.6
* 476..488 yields 26.5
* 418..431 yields 28.9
